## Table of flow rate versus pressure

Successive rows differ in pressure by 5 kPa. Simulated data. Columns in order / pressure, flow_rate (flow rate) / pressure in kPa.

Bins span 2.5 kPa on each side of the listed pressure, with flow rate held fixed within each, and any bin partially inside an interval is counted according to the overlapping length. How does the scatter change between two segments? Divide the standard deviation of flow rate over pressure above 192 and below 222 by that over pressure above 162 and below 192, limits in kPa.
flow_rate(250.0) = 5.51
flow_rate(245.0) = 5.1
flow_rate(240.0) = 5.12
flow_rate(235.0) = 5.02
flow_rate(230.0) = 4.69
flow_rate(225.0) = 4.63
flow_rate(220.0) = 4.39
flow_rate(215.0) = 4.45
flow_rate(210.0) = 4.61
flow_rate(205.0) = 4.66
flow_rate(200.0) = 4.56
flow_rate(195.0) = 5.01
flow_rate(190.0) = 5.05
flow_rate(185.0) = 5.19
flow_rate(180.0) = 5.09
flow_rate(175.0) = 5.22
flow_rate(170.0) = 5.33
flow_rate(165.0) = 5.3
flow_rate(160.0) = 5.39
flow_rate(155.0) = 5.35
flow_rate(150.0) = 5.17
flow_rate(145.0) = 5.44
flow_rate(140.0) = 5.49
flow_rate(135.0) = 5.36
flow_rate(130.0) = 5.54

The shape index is 1.96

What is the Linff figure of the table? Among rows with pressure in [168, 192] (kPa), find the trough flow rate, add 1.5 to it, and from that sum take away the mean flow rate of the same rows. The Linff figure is 1.37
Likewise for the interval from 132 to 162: 1.30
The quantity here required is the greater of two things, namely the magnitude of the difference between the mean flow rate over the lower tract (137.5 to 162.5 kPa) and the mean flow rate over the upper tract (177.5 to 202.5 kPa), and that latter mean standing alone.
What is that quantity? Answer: 4.98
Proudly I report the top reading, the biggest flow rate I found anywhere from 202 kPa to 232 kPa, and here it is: 4.69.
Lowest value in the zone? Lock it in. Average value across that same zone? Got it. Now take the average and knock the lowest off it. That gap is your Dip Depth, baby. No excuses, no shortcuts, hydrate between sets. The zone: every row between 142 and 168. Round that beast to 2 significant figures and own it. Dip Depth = 0.16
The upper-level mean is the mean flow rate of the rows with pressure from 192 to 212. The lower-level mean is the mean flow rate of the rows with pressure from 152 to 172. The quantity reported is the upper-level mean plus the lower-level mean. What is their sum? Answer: 10.1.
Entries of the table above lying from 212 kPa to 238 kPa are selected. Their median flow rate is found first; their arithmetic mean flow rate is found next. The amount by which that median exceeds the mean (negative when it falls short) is -0.01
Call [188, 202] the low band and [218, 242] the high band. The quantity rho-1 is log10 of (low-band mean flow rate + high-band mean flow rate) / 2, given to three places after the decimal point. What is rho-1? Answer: 0.683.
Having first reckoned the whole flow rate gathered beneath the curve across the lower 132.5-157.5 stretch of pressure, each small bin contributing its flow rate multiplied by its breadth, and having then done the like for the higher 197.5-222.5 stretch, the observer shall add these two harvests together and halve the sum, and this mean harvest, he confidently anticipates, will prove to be 124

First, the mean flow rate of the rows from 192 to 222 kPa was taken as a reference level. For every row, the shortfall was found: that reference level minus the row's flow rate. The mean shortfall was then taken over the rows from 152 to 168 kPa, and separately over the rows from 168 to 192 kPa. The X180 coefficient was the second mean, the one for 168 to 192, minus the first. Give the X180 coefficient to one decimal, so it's 0.2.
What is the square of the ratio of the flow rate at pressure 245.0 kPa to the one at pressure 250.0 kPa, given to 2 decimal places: 0.86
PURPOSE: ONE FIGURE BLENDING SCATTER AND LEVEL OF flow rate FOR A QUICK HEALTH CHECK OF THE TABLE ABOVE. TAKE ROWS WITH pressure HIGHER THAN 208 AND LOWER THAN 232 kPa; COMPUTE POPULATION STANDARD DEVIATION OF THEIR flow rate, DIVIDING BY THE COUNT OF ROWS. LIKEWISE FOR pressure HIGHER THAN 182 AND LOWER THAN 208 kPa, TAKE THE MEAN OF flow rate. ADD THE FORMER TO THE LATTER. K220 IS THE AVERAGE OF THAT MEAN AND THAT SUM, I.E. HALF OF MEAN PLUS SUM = 4.95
